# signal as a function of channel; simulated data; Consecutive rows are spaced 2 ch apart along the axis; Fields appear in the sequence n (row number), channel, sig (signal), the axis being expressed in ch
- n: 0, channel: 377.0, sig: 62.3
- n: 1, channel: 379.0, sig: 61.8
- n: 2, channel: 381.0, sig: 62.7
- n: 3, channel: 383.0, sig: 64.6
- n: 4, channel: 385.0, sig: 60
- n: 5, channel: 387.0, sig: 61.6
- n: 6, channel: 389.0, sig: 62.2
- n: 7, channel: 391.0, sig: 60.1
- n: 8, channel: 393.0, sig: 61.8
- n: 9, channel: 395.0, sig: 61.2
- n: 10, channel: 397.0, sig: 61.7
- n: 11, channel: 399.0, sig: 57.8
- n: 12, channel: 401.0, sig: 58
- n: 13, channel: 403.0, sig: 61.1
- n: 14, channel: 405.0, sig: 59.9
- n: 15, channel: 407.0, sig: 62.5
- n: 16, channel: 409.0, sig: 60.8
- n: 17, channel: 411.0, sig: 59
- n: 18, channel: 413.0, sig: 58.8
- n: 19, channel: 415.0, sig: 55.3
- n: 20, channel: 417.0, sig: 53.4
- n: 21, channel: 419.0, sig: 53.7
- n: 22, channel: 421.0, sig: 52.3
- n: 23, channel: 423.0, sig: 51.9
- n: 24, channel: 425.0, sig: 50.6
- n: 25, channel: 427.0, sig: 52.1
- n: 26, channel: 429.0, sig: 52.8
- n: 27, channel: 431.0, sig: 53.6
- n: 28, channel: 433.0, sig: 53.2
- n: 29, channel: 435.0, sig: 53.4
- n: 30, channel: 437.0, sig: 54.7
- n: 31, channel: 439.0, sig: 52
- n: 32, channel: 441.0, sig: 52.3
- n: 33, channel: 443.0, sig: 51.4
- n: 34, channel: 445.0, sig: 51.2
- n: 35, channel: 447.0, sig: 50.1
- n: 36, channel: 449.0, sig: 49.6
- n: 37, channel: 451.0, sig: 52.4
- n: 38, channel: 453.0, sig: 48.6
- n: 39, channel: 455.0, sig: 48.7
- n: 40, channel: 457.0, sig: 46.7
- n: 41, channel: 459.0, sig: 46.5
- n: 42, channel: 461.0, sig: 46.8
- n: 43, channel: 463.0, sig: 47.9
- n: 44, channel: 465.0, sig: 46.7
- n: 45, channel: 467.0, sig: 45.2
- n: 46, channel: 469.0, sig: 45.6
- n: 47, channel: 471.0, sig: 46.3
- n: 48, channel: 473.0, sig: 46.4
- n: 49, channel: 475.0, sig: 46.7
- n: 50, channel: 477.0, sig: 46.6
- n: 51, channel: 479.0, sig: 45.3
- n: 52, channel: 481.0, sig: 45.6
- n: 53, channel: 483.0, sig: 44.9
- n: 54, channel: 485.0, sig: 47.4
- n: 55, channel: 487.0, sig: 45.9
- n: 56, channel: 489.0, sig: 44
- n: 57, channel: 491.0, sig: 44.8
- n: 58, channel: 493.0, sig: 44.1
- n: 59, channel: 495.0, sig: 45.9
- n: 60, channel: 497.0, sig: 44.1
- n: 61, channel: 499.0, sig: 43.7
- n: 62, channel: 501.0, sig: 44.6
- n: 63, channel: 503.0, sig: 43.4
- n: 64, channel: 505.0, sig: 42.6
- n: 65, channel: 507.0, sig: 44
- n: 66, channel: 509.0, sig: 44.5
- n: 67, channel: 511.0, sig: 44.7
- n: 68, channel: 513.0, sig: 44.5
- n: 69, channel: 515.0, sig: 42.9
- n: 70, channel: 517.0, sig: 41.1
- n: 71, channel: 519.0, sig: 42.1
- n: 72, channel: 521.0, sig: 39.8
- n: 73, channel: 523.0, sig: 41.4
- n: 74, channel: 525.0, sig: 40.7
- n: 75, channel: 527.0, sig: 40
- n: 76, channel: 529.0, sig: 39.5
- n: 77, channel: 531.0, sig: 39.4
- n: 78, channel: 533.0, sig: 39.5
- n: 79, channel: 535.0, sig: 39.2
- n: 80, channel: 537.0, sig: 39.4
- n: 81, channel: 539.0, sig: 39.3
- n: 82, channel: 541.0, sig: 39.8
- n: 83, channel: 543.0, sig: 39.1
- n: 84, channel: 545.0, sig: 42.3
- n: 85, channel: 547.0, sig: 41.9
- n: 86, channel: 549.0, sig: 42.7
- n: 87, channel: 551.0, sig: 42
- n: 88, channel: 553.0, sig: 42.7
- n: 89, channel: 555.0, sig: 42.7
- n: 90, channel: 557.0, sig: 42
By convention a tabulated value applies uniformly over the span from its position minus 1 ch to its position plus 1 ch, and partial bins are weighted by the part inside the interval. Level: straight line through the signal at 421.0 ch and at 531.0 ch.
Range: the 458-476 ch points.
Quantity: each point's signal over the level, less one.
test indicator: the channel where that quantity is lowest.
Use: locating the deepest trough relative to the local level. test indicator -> 467.0 ch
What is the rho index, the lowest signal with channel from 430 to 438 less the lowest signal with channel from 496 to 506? 11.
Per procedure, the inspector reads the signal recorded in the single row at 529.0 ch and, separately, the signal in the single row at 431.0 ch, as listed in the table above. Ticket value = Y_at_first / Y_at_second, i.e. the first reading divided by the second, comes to 0.74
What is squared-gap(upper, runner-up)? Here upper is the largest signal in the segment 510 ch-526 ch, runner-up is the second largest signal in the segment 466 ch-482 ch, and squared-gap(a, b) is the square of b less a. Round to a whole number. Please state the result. 4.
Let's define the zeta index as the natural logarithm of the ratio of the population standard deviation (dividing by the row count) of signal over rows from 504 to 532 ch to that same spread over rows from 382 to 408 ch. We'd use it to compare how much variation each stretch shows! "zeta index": 0.1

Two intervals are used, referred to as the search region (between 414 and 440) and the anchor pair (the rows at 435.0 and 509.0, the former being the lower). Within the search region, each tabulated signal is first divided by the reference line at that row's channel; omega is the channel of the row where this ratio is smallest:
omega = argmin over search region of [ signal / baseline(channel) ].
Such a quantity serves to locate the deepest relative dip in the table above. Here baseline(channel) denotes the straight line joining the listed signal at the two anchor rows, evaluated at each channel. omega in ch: 425.0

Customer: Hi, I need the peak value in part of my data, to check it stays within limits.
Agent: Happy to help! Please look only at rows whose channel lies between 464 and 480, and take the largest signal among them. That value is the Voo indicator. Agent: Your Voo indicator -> 46.7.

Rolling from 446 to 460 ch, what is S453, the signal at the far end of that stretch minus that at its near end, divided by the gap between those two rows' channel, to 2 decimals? -0.30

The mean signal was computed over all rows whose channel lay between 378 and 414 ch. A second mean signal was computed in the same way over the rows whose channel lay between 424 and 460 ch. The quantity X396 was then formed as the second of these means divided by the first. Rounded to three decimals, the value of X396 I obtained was 0.840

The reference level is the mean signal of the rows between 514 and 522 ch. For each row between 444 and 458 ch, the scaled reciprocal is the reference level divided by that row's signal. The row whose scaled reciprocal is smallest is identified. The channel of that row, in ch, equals 451.0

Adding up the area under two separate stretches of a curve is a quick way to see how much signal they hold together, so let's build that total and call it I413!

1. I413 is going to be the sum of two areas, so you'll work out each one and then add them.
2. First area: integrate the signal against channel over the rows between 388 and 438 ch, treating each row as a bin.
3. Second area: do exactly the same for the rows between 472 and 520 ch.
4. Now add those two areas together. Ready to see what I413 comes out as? 4983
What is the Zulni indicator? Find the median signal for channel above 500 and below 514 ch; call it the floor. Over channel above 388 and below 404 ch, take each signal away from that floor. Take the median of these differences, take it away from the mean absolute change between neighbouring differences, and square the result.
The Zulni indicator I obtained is 338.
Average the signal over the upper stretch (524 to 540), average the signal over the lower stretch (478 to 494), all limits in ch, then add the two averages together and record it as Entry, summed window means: 85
